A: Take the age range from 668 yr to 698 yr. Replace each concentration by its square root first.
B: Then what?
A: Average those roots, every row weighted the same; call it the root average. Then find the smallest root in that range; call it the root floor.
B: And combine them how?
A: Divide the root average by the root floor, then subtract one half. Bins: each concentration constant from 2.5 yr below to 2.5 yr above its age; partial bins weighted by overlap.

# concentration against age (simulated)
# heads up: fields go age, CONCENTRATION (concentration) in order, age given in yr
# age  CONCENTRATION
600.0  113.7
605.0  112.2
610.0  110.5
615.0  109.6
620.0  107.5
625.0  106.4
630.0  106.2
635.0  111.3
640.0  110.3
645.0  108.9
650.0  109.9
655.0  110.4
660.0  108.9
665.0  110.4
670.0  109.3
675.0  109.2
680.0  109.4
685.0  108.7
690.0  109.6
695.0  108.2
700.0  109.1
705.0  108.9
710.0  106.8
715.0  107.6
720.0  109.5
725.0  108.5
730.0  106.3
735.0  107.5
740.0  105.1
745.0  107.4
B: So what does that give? 0.5040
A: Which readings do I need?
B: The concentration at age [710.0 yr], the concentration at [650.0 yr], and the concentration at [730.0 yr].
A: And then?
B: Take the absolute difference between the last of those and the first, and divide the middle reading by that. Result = 220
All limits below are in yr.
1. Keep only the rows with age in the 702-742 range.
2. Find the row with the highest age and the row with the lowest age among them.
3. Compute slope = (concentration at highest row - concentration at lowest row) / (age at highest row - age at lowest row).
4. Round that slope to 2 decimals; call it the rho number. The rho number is -0.11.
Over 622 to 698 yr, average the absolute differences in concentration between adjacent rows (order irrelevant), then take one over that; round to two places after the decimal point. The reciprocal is 0.84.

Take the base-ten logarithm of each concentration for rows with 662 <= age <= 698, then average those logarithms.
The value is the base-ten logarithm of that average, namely 0.3093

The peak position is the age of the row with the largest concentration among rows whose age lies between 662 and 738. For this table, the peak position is 665.0 yr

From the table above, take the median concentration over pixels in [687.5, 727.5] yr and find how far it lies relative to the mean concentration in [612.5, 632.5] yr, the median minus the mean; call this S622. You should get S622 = 1.3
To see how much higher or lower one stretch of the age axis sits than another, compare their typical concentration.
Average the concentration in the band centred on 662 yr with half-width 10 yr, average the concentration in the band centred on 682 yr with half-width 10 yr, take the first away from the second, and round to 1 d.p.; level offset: -0.5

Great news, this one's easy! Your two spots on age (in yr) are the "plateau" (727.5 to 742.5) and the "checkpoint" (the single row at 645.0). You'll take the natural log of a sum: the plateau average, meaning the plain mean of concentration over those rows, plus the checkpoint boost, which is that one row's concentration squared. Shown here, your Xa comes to 9.39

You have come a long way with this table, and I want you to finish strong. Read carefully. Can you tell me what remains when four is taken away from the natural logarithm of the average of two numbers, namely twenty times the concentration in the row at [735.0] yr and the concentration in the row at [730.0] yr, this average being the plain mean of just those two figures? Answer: 3.03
